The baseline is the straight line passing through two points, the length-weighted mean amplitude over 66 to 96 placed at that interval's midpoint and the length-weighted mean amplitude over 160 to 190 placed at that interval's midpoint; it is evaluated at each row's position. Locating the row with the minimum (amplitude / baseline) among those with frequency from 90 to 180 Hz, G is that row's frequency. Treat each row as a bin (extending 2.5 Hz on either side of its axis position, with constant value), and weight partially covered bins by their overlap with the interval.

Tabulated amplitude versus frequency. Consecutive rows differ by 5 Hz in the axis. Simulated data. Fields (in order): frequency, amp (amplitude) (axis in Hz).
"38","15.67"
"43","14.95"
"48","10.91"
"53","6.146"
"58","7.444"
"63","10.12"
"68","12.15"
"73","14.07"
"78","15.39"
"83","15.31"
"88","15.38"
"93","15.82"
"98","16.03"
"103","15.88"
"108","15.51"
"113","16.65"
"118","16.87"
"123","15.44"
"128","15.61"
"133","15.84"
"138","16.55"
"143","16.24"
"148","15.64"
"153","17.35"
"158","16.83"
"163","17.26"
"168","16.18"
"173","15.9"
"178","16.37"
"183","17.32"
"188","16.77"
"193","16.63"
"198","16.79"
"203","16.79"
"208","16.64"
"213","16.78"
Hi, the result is 173 Hz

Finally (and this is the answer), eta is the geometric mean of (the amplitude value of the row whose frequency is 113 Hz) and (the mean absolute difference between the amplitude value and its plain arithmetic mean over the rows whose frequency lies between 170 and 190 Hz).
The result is 2.8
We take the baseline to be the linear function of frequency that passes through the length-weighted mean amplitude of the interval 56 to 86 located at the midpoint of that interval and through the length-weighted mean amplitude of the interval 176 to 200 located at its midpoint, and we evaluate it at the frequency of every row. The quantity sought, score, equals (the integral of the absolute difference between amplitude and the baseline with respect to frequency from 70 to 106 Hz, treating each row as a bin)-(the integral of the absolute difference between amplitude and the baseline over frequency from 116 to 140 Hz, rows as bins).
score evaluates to 46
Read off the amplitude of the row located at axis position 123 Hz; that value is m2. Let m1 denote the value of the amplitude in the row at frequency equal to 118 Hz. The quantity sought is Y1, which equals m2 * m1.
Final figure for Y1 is 260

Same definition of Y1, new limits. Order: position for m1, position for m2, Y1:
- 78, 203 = 258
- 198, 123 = 259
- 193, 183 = 288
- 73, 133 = 223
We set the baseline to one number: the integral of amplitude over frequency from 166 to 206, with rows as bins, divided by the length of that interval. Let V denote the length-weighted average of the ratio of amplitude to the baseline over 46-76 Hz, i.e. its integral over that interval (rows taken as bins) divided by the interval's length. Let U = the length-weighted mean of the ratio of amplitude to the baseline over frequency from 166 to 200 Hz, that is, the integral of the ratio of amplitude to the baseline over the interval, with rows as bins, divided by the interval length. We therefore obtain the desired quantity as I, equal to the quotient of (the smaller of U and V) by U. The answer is 0.62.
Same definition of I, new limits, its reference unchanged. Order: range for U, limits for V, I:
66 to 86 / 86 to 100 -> 1.00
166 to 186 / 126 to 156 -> 0.99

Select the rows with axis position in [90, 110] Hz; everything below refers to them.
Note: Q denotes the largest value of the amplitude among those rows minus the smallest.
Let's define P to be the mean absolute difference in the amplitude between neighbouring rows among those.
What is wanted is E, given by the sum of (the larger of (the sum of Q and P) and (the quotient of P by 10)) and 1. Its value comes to 1.8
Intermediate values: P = 0.24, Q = 0.52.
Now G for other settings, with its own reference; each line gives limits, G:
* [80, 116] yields 108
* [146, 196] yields 173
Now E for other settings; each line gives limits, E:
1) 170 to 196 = 2.9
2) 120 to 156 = 3.5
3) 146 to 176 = 3.5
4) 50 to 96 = 11.9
